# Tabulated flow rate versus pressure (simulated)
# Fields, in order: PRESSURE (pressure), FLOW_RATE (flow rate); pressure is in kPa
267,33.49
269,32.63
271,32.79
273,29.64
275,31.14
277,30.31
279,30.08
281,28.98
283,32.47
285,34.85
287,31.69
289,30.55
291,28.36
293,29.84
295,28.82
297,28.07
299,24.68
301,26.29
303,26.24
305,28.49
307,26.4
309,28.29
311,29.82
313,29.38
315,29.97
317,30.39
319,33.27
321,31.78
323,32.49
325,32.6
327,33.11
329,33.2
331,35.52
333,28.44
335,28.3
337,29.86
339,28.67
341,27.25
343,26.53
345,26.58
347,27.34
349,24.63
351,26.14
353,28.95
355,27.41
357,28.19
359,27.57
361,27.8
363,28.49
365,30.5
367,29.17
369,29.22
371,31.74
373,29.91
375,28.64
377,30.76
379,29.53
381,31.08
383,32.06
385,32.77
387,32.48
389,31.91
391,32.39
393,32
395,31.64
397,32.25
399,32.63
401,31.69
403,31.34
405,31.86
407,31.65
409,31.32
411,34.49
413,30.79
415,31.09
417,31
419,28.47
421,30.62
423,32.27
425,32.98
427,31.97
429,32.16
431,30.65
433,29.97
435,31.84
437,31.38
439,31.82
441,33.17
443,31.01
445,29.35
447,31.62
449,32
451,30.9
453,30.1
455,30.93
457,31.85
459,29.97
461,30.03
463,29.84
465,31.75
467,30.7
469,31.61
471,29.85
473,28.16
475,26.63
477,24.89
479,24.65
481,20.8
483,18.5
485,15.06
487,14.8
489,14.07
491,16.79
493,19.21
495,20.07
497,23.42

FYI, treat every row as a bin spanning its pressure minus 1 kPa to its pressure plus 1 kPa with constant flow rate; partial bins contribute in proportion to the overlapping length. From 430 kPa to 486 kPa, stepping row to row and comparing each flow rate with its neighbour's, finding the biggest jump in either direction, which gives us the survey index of 4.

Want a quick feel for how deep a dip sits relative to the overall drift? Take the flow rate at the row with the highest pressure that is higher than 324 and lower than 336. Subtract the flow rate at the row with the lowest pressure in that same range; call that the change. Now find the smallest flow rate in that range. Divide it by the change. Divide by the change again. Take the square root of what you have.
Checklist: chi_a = 1.2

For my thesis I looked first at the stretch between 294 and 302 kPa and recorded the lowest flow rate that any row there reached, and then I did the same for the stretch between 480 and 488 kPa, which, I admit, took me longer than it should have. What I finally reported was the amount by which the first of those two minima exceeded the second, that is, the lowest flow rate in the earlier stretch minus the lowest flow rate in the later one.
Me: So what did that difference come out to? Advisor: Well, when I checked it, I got 10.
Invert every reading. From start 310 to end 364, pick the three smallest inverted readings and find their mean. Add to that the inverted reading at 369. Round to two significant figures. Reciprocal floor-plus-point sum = 0.064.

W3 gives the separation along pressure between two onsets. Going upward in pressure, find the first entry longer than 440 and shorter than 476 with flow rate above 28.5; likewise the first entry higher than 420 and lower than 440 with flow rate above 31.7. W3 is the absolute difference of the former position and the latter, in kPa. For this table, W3 18 kPa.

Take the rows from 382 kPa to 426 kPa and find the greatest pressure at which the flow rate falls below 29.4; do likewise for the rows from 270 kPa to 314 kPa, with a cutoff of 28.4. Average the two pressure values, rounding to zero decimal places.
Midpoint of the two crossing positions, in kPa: 364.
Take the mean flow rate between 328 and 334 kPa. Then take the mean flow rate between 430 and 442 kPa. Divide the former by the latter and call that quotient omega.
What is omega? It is 1.03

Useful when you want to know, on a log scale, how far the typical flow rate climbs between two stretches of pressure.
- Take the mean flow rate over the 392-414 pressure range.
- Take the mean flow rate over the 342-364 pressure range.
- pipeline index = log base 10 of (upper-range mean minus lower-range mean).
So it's 0.7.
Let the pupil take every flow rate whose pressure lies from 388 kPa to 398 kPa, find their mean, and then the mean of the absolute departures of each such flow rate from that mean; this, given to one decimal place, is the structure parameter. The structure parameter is 0.2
